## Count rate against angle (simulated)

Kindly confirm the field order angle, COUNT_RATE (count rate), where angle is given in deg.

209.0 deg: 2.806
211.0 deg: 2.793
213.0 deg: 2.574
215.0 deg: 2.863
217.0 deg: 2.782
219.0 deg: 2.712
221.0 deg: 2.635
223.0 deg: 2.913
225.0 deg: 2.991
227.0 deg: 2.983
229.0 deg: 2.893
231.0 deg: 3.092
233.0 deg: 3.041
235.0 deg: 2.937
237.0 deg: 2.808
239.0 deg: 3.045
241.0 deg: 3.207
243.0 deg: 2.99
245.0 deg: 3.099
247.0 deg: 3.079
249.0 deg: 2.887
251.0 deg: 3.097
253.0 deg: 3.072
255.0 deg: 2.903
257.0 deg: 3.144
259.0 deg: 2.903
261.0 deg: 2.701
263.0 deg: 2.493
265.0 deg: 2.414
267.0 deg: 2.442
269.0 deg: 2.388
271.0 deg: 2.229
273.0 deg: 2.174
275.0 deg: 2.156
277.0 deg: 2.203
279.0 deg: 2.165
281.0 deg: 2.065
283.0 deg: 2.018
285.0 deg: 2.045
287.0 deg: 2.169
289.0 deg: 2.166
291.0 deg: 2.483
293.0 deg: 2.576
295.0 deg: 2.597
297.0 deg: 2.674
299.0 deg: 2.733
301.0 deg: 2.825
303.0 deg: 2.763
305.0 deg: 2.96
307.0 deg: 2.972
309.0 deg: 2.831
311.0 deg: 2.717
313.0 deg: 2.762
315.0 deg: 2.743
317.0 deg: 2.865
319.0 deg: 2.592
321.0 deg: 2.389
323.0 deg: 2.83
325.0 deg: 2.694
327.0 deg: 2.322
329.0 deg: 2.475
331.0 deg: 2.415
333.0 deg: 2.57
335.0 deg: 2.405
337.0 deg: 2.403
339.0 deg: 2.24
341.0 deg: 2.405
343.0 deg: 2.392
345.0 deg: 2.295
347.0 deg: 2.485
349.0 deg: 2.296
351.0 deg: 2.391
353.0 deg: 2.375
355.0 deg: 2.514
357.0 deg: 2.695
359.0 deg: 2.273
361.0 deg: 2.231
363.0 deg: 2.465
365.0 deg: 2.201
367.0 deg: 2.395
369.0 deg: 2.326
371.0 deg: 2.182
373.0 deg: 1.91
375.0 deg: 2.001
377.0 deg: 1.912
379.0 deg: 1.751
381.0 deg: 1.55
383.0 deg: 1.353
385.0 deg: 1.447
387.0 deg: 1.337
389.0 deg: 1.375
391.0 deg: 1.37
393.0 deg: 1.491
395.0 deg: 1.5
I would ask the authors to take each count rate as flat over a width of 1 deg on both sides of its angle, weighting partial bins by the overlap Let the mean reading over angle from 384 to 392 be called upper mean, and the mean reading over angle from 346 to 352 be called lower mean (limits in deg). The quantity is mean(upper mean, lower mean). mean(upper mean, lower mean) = 1.89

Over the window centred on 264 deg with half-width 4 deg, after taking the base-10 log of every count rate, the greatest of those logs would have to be 0.432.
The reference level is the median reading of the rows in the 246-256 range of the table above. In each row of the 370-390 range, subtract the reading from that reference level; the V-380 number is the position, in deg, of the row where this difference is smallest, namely 371.0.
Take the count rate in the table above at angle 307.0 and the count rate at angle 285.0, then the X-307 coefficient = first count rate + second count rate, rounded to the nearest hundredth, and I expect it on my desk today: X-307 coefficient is 5.02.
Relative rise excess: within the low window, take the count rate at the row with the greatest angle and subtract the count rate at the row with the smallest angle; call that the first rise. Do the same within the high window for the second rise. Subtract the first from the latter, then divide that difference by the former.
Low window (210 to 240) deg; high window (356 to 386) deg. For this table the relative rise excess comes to -6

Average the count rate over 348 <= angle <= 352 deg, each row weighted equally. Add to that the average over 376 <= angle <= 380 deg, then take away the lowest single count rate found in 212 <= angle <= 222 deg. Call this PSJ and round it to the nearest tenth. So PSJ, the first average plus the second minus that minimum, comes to 1.6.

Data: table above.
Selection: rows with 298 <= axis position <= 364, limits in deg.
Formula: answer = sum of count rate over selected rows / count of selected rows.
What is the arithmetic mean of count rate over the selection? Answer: 2.6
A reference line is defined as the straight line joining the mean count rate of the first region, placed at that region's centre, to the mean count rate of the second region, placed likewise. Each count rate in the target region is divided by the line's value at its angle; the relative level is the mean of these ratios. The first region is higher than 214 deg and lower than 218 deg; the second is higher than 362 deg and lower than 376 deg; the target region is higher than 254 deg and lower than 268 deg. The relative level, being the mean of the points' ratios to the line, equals 1.03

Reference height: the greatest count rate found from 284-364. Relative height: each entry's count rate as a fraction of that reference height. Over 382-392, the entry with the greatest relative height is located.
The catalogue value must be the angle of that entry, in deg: 385.0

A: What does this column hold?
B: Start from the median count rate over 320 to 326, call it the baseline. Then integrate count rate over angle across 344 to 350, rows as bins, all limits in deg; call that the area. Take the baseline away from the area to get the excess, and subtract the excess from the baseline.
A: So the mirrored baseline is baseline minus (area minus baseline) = -8.8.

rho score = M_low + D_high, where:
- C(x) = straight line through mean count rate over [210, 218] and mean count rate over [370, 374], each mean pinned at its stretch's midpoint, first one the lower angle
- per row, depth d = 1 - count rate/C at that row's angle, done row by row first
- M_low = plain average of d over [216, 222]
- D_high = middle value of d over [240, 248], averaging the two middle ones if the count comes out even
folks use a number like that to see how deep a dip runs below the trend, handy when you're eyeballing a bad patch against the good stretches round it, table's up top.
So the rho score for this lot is -0.18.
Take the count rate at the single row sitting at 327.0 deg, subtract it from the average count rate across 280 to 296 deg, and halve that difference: 0.0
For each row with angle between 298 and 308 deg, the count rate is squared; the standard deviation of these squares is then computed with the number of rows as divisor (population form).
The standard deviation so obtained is 0.57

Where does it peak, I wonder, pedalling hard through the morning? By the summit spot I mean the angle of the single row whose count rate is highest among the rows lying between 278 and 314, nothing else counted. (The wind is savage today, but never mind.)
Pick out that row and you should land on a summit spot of 307.0 deg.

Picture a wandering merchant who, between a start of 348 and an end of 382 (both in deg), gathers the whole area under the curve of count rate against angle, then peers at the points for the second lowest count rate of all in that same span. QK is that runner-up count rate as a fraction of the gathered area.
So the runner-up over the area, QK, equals 0.0234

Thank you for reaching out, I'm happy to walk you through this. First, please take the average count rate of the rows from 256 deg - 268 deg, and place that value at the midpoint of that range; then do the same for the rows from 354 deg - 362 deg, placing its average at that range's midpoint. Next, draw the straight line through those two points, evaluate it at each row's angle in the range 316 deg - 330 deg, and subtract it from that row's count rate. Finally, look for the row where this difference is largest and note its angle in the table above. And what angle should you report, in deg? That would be 317.0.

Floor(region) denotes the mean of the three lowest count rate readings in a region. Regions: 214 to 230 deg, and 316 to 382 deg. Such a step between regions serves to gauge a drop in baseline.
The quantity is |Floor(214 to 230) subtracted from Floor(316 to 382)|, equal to 1.0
